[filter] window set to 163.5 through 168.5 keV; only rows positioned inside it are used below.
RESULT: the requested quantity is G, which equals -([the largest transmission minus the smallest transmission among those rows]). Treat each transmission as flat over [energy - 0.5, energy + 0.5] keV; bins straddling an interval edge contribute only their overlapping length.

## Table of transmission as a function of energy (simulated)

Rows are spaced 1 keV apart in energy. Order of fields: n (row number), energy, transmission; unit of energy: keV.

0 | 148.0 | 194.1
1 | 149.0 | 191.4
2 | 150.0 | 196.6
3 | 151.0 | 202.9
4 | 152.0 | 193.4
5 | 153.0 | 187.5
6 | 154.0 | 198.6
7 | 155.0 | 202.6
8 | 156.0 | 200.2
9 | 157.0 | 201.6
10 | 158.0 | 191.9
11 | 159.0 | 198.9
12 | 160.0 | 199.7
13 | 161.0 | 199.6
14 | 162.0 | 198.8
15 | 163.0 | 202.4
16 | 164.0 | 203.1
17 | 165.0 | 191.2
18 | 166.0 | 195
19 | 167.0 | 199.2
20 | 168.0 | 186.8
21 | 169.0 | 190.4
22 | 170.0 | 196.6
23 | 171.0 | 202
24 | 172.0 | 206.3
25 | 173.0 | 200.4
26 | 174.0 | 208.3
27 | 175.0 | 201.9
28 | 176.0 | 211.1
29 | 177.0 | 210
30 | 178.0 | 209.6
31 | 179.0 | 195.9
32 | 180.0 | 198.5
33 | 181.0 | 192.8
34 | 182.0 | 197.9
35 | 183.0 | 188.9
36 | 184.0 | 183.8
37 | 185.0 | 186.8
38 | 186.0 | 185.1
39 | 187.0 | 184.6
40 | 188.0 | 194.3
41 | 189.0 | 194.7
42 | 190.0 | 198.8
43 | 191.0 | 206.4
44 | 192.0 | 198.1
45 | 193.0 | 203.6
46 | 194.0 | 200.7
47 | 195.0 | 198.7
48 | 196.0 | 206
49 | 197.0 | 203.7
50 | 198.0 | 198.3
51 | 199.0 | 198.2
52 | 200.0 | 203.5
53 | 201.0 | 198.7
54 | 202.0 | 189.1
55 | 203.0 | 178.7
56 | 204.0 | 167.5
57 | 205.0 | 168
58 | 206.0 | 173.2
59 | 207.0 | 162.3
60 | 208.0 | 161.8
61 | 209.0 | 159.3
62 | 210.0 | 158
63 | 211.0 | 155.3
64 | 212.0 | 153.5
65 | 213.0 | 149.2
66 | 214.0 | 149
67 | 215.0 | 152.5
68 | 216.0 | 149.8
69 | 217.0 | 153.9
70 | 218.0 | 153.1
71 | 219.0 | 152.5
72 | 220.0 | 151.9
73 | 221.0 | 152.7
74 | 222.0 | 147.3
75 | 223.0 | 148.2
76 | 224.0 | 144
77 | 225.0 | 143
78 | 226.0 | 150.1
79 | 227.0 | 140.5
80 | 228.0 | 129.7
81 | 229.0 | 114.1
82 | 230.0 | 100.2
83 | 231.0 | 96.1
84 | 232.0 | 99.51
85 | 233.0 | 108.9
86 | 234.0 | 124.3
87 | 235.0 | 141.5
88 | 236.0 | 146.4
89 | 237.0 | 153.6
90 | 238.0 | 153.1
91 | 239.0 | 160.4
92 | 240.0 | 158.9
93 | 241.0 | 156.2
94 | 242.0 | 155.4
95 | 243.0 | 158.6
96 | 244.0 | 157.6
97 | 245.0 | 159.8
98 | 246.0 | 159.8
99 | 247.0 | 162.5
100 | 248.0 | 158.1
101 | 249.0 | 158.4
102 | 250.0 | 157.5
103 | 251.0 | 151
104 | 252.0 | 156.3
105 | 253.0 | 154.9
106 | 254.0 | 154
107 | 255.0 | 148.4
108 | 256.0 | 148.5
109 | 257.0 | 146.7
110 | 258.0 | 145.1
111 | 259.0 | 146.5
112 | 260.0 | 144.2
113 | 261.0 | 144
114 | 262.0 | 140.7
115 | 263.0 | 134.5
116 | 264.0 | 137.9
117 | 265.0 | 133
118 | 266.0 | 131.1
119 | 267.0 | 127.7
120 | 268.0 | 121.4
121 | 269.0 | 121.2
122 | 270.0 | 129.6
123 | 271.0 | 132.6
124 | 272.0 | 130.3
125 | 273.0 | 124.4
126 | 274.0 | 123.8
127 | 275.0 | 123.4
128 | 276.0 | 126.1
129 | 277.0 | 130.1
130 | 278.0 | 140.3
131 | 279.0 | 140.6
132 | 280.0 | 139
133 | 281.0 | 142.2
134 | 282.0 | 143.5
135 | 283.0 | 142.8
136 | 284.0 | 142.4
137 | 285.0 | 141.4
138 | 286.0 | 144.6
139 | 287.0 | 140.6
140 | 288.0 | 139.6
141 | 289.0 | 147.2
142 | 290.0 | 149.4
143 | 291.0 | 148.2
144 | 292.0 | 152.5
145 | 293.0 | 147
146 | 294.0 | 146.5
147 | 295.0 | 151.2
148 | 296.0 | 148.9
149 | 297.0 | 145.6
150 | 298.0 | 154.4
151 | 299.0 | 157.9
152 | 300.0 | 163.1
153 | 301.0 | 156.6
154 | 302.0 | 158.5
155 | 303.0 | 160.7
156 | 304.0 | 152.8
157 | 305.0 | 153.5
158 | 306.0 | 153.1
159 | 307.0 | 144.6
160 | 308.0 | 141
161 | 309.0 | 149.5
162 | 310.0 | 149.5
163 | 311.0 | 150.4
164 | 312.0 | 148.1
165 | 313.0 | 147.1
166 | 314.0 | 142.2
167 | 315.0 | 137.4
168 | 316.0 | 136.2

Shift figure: -16.3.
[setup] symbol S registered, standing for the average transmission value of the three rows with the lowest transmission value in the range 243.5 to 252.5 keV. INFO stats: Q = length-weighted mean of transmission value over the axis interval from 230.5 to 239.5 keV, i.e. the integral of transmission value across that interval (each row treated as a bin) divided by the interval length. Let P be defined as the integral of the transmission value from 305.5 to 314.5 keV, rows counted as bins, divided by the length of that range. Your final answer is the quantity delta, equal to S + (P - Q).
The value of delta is 171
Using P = 147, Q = 132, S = 155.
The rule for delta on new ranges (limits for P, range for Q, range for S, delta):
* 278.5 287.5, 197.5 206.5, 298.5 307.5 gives 106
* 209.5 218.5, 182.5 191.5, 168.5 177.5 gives 157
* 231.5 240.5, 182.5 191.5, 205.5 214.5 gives 98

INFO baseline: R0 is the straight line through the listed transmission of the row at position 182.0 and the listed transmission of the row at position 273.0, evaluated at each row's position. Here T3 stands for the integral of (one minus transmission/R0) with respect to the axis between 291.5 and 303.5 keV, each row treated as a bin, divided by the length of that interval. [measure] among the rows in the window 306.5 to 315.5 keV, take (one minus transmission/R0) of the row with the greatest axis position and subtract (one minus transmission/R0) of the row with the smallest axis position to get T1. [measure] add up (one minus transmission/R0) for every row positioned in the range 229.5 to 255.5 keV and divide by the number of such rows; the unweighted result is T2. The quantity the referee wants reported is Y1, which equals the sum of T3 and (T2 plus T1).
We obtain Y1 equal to -0.48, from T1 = -0.03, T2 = 0.02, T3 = -0.47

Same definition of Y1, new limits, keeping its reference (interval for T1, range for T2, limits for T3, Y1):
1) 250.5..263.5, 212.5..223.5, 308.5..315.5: -0.42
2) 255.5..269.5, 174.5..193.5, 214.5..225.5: 0.23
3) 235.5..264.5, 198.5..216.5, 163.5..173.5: 0.01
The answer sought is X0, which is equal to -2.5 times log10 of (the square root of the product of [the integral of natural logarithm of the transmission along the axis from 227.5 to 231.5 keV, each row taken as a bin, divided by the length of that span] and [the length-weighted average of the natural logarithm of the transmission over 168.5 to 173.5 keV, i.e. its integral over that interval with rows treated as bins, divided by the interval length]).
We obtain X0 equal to -1.74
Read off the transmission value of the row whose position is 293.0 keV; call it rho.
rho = 147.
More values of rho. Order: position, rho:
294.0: 146.5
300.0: 163.1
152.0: 193.4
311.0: 150.4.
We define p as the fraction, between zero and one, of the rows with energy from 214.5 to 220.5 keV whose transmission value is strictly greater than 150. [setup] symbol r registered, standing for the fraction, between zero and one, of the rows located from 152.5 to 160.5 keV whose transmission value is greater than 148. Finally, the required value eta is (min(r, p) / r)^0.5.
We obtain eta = 0.91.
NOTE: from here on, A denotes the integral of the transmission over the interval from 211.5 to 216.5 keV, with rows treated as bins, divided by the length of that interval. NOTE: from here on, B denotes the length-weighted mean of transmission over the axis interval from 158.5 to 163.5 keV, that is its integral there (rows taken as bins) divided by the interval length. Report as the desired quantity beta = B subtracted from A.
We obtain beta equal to -49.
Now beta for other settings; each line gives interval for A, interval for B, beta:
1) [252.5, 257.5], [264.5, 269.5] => 24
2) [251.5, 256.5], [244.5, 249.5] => -7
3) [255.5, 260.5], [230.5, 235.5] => 32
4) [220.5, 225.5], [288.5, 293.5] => -2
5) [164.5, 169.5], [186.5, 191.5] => -3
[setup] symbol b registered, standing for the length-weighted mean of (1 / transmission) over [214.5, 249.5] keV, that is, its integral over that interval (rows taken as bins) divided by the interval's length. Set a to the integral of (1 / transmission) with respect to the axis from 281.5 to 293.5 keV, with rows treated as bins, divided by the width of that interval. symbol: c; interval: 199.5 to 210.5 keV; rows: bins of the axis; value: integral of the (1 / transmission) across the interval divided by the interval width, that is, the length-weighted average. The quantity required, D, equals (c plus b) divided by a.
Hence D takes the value 1.86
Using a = 0.0069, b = 0.0071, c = 0.0058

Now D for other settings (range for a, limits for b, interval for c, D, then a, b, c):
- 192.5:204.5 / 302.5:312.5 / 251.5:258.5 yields 2.59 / 0.0051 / 0.0067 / 0.0066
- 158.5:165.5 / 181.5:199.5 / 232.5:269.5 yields 2.39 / 0.0050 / 0.0051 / 0.0069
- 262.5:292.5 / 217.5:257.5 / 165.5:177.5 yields 1.63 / 0.0074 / 0.0070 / 0.0050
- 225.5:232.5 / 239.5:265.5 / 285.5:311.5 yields 1.53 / 0.0087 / 0.0066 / 0.0067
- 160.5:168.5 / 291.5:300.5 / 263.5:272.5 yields 2.82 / 0.0051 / 0.0066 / 0.0077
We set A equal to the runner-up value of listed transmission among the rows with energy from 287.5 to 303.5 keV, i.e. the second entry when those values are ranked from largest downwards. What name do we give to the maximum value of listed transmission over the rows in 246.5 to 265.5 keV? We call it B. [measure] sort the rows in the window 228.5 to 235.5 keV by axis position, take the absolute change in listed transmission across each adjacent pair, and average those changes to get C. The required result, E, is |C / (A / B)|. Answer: 10.7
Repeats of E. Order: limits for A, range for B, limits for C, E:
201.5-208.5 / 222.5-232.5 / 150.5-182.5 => 4.5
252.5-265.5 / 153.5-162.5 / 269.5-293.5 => 3.8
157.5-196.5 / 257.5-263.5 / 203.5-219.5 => 1.9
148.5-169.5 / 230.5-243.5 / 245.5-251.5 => 2.3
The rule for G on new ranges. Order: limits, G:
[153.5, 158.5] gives -10.7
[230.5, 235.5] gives -45.4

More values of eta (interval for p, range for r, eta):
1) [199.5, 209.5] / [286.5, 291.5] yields 1.00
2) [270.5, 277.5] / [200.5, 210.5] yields 0.00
